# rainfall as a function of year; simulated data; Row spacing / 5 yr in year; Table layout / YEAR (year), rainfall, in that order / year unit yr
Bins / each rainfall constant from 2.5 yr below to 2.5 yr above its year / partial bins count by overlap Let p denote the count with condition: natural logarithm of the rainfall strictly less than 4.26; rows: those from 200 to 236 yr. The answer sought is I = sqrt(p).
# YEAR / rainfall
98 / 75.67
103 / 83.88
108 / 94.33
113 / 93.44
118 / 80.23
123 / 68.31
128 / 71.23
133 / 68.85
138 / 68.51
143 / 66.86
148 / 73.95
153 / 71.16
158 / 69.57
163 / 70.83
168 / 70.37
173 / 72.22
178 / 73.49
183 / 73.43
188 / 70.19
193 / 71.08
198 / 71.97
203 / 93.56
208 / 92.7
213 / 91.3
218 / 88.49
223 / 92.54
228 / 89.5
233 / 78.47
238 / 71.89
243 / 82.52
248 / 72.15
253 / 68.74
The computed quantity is 0.0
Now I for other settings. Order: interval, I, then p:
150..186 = 1.4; 2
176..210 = 1.0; 1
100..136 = 1.4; 2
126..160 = 2.0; 4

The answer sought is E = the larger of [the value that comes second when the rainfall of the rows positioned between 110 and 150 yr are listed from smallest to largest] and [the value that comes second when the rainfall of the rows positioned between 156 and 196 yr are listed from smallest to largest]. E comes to 70.2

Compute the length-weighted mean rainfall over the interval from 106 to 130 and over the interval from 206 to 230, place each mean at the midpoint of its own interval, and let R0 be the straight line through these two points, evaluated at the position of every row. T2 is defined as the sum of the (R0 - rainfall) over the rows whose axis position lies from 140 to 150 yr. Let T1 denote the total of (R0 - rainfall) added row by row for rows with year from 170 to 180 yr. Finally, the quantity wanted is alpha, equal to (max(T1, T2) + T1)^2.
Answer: 3149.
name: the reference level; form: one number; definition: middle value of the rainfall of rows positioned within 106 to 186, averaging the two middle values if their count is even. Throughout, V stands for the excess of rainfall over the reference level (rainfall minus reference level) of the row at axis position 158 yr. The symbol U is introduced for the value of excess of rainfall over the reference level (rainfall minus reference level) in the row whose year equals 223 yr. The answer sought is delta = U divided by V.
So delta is -13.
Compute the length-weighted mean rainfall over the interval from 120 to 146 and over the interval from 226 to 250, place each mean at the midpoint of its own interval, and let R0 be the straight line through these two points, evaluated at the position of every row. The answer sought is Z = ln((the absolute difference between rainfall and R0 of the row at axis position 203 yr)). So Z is 2.9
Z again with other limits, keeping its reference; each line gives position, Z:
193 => 1.3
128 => 1.0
